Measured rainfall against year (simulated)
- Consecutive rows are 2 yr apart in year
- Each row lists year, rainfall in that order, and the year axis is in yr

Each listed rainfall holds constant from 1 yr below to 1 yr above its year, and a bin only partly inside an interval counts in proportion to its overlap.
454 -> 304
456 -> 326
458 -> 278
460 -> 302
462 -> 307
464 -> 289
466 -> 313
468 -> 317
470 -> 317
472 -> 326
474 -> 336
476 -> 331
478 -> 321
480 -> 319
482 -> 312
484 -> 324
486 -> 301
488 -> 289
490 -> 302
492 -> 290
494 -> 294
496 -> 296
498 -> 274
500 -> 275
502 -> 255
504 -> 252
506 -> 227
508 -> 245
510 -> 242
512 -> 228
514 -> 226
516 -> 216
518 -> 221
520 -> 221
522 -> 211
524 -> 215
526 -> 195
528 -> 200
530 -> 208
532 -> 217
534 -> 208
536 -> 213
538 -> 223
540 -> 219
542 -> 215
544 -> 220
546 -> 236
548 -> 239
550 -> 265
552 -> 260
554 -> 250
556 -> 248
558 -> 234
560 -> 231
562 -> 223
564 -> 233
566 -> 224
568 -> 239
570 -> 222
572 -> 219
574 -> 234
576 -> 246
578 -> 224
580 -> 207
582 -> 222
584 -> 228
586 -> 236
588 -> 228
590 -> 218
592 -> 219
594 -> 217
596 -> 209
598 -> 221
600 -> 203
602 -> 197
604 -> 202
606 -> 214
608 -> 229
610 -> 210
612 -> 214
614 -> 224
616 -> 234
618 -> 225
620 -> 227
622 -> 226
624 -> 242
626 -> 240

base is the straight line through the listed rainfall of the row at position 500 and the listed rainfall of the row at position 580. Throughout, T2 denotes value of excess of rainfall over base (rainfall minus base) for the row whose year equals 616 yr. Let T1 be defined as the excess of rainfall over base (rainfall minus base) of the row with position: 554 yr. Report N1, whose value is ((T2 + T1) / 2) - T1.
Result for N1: 18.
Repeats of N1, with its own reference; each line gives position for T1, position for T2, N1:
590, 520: -28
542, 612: 29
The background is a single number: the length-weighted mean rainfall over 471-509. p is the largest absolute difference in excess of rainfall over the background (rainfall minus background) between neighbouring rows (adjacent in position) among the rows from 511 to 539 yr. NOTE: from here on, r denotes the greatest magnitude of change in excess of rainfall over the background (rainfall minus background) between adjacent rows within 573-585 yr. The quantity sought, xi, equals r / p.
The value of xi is 1.10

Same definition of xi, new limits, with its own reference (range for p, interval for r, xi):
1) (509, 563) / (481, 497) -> 0.88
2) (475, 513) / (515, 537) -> 0.80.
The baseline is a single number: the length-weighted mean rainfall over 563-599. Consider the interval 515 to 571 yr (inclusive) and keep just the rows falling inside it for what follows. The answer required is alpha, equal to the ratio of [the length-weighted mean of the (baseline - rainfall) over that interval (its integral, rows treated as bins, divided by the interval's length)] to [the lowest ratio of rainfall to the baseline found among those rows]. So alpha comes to -1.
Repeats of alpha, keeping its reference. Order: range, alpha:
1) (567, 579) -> -6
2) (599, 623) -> 9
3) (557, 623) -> 3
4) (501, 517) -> -12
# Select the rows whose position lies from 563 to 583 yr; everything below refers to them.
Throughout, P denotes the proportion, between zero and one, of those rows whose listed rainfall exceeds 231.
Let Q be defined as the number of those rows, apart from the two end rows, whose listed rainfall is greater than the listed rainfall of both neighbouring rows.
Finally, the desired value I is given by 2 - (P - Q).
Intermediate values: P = 0.40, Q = 2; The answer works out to 3.6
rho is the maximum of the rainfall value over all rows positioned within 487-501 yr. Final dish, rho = 302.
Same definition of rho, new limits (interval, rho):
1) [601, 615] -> 229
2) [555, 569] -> 248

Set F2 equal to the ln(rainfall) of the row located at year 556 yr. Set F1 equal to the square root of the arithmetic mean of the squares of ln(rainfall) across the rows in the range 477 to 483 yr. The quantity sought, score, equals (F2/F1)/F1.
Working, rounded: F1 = 5.76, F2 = 5.51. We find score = 0.166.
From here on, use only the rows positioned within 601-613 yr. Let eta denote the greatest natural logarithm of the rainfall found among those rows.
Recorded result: 5.43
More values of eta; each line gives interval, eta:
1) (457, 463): 5.73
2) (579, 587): 5.46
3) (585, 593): 5.46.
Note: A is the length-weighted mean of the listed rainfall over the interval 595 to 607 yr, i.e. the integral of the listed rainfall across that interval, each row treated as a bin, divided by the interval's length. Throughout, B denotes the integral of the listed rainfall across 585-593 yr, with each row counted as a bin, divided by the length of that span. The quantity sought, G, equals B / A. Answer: 1.08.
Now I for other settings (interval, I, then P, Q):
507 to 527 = 2.8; 0.20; 1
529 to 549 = 3.8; 0.20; 2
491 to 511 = 4.1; 0.90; 3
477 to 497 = 3.0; 1.00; 2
